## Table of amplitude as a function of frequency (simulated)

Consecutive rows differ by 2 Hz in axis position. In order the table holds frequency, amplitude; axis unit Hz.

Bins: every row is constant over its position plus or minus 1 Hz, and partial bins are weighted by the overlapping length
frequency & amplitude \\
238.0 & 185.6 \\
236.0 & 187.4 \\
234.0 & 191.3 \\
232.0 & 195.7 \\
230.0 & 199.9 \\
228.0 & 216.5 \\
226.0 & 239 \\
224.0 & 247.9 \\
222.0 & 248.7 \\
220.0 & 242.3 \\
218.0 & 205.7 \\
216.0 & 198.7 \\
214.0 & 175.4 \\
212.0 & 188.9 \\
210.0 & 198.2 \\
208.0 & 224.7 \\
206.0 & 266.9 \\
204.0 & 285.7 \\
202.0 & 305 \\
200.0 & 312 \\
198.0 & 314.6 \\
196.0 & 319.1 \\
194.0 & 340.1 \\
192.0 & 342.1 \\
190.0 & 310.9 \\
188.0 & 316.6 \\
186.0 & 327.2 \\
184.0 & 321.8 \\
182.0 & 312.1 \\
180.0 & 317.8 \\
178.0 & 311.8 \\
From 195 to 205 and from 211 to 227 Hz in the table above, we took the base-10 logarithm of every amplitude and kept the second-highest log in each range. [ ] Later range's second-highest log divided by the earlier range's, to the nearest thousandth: 0.959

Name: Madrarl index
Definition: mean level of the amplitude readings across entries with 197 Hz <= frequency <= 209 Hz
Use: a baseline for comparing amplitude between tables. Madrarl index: 285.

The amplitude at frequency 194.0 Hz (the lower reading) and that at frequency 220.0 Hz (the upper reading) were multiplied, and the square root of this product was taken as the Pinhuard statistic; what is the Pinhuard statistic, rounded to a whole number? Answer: 287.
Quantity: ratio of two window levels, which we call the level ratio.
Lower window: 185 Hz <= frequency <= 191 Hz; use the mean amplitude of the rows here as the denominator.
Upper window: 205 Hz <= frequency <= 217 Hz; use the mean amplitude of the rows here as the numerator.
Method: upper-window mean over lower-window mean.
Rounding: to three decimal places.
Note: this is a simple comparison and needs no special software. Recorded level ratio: 0.656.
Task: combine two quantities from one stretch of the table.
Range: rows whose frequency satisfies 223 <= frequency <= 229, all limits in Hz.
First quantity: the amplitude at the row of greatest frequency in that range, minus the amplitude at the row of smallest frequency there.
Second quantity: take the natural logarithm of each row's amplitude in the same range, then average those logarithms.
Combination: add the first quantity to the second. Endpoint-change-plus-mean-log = -26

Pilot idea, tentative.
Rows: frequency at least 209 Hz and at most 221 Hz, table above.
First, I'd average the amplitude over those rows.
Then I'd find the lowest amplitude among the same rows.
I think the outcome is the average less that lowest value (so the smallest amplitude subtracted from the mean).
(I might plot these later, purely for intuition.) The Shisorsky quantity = 26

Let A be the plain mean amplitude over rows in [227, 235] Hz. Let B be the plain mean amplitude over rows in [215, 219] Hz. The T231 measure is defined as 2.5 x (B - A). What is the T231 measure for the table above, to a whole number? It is 3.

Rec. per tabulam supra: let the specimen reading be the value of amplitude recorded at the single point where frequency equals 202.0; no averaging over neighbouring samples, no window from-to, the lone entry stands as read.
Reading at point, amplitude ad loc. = 305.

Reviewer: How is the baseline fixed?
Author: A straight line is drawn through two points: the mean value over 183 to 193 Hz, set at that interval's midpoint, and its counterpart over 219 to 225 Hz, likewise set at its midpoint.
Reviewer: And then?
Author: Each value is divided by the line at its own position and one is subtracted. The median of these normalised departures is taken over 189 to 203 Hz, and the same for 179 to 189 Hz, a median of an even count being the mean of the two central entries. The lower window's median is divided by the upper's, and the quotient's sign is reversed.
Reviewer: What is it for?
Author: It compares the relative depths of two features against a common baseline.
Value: 0.7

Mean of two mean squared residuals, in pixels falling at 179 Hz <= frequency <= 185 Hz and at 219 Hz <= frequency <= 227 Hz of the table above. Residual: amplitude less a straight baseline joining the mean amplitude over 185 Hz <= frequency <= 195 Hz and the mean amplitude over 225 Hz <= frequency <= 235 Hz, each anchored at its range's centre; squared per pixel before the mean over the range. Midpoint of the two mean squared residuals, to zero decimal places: 741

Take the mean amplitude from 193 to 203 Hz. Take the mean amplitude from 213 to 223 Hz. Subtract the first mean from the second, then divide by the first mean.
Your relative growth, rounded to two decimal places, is -0.33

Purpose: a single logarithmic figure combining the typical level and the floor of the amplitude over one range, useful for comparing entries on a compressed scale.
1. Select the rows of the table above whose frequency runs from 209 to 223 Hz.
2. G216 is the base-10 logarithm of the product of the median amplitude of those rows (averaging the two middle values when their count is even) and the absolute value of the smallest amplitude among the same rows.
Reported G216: 4.5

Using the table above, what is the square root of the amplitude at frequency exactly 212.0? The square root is 13.7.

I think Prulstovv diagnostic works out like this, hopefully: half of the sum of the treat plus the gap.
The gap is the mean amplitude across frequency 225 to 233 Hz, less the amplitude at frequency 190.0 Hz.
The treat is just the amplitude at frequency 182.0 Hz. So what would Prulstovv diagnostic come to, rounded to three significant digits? 107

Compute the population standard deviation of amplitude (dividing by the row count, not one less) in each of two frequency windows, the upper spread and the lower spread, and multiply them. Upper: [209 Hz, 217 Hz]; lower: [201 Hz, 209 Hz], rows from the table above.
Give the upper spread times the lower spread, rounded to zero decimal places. 281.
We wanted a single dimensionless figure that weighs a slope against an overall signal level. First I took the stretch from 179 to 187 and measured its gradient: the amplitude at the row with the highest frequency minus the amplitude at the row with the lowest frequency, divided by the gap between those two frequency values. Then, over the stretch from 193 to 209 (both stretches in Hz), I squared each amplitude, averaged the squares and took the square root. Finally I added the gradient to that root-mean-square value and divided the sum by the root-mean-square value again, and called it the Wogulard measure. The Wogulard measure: 1.01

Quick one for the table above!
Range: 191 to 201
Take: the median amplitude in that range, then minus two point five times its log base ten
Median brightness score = -6.26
